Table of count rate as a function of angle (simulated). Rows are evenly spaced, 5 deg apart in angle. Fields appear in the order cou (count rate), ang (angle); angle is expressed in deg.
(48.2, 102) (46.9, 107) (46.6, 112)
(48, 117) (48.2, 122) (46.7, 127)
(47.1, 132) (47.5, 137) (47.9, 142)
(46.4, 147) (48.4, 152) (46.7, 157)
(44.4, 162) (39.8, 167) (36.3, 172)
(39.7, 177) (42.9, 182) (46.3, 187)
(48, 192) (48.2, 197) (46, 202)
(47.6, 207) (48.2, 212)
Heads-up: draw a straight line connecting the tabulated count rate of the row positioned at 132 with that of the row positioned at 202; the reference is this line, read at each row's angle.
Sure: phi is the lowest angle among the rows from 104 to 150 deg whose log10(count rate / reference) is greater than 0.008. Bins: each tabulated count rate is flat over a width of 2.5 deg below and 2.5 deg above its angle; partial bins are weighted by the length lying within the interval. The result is 122 deg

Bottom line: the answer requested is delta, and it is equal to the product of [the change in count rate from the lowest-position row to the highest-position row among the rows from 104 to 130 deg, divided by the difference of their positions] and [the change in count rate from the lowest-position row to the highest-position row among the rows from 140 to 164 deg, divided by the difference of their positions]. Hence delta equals 0.002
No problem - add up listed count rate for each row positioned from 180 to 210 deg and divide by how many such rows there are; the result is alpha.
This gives 46.5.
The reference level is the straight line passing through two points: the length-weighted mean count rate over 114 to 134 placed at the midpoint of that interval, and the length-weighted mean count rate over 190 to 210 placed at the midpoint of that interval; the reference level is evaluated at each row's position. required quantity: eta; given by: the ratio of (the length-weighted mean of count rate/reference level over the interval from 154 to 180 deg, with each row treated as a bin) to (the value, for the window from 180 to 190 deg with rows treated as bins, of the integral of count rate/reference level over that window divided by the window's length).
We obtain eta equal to 0.93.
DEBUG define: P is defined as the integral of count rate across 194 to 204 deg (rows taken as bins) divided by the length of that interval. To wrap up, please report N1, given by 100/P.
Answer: 2.12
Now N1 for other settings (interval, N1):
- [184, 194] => 2.13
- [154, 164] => 2.19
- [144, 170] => 2.22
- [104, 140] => 2.11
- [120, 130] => 2.11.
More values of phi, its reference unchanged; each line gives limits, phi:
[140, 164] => 142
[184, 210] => 192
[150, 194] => 152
